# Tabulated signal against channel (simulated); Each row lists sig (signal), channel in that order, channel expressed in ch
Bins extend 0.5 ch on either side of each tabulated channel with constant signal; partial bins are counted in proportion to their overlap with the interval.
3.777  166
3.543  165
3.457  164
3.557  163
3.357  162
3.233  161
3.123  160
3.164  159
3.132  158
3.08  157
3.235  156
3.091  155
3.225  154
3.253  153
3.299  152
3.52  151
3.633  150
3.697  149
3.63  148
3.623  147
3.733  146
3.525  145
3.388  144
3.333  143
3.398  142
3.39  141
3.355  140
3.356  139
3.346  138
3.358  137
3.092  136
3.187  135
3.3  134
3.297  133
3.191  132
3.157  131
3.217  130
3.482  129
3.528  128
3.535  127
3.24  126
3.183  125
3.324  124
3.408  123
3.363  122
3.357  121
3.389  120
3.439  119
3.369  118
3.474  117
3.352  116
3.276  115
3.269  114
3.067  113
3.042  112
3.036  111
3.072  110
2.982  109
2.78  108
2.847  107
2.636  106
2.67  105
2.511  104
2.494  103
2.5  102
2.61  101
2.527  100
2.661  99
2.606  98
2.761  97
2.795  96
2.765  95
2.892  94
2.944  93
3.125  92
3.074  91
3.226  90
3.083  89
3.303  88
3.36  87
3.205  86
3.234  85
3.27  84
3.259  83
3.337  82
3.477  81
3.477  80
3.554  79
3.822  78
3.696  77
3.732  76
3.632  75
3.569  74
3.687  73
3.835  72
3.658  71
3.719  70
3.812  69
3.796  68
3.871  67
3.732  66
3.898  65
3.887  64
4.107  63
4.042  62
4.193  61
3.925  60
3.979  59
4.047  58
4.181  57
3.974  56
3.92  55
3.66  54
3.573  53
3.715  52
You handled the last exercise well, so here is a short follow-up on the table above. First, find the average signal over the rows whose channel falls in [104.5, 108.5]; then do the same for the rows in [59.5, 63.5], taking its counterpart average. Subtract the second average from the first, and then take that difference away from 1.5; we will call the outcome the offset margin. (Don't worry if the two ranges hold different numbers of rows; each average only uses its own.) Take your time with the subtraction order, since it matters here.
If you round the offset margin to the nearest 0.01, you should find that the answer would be 2.83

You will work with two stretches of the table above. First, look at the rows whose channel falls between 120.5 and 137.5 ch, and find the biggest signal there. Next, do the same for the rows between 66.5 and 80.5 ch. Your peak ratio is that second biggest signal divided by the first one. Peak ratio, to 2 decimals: 1.10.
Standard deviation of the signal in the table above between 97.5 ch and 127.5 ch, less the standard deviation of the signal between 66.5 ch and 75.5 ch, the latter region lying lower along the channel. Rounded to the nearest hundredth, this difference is 0.25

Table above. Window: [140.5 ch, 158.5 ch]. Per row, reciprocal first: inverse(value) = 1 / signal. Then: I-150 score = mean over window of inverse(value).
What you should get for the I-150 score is 0.295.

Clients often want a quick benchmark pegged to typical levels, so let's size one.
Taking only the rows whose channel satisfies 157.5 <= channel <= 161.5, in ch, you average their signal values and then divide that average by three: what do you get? 1.05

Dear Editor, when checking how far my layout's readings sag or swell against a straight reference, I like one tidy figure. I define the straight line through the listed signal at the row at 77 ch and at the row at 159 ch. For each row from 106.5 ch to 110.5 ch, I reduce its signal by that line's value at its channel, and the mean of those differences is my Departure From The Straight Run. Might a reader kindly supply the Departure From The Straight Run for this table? -0.6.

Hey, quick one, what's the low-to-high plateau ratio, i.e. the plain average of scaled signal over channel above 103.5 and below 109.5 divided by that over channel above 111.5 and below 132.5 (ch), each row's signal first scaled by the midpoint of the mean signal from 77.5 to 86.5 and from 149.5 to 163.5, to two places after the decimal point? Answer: 0.83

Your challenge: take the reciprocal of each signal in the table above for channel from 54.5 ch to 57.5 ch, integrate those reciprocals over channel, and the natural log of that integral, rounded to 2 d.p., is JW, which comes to -0.29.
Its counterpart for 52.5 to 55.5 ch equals -0.21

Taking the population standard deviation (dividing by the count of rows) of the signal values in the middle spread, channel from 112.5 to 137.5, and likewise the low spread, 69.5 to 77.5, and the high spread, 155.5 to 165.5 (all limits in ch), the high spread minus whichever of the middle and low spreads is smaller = 0.10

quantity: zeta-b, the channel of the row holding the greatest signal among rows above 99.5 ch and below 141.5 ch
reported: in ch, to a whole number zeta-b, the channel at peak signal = 127 ch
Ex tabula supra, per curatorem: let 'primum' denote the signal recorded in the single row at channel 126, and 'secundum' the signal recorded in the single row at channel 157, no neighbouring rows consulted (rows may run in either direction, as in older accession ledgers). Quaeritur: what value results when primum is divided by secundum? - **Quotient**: 1.05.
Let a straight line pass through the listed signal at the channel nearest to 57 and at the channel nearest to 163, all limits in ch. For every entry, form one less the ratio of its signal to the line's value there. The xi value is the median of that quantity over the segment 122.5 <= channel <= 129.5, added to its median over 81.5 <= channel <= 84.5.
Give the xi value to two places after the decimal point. 0.29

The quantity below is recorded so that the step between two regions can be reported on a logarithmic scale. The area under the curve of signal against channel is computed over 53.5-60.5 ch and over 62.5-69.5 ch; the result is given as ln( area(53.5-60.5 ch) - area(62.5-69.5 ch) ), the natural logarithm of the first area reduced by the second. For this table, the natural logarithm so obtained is -0.54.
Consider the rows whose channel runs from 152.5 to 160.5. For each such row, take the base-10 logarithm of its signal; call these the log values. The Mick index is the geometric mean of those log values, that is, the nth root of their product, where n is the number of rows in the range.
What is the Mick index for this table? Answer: 0.500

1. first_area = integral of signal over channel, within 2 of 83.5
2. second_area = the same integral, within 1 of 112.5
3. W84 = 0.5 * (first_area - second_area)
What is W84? 3.5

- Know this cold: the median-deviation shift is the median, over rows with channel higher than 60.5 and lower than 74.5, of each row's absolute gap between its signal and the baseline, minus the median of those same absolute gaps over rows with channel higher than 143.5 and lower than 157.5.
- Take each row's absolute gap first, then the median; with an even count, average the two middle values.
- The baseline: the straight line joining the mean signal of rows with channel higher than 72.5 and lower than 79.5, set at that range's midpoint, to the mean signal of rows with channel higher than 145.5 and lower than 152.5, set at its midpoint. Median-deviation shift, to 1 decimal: 0.0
